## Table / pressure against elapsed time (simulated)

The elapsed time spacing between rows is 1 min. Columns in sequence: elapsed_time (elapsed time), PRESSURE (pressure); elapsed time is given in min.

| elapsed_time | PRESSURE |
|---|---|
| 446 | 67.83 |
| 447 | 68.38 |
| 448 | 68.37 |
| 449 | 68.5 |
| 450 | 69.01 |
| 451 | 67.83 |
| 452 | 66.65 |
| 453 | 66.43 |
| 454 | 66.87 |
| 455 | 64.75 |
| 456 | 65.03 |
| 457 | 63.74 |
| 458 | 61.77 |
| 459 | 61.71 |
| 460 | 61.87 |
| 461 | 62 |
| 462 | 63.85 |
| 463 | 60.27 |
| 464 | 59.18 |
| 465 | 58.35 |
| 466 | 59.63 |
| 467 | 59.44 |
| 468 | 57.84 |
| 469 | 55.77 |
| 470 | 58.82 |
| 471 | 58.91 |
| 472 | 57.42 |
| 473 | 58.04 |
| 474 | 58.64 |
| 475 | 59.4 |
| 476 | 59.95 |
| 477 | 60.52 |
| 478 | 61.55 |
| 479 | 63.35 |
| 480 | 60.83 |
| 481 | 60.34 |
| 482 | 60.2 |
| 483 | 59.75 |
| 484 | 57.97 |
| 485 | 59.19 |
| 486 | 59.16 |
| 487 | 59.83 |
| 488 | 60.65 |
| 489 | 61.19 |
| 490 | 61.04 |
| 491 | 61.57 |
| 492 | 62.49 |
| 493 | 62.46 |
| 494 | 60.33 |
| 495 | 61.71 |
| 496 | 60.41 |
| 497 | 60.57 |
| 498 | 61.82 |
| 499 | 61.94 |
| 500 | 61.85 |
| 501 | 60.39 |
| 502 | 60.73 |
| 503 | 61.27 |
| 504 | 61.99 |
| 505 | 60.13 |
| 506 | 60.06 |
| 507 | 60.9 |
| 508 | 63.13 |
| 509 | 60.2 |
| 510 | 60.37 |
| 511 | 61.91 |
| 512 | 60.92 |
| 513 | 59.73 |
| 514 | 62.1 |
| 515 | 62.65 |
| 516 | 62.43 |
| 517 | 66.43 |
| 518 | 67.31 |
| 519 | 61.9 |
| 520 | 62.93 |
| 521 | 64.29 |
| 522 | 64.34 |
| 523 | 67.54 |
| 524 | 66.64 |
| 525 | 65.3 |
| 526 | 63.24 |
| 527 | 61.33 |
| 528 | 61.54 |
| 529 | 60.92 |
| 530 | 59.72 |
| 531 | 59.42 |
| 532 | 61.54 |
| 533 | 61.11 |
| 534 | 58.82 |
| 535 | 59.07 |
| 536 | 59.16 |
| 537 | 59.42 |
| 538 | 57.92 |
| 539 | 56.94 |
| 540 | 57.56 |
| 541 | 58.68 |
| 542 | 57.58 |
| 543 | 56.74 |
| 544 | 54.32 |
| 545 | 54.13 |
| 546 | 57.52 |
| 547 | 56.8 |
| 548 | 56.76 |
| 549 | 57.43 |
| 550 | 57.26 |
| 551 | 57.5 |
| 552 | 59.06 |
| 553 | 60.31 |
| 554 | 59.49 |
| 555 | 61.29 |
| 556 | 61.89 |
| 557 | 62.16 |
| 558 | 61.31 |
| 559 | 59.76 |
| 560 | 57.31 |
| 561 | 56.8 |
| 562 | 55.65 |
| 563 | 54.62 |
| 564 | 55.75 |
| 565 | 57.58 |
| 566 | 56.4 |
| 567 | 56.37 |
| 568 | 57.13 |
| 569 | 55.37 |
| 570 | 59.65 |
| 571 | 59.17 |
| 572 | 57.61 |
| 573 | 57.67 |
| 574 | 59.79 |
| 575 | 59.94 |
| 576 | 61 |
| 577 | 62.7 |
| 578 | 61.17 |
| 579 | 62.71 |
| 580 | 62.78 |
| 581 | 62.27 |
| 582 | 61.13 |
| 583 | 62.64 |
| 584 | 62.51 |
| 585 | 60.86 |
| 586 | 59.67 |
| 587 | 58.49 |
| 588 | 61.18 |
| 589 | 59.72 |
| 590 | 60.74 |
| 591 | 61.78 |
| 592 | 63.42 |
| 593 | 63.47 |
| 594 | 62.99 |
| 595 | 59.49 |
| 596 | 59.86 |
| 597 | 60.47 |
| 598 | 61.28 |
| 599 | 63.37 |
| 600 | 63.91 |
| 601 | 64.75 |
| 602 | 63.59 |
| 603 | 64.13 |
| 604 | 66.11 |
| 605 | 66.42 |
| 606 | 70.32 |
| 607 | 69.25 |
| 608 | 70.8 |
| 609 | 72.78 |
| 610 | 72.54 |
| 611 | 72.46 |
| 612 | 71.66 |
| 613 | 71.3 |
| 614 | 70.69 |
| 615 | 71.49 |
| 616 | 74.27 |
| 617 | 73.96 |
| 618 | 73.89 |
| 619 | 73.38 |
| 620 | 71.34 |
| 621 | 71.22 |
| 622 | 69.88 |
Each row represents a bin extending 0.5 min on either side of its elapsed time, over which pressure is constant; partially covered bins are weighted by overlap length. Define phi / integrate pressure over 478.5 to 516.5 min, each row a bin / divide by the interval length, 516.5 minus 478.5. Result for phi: 61.0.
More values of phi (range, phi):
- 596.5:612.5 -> 67.1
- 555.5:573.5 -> 57.9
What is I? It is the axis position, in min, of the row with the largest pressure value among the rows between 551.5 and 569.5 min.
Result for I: 557 min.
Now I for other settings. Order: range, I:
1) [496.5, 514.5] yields 508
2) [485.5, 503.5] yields 492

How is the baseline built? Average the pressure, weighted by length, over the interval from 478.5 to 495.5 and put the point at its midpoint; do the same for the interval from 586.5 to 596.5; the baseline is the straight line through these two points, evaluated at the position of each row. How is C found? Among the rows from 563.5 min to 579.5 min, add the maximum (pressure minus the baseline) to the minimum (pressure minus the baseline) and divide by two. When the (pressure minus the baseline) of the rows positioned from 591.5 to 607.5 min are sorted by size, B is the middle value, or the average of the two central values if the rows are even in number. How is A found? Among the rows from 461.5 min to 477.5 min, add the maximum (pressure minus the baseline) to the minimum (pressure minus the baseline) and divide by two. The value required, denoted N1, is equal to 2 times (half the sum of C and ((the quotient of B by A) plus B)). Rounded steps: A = -1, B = 2.4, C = -2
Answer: -3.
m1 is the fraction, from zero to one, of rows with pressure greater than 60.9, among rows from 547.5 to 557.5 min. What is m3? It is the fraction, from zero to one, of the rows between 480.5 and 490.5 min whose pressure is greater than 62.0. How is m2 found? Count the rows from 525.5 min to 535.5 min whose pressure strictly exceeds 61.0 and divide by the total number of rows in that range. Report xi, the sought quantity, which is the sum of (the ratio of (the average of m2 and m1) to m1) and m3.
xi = 1.3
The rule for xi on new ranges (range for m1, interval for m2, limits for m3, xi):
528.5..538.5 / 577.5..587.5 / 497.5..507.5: 1.7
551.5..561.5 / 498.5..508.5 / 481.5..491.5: 1.1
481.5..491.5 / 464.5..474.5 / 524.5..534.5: 0.7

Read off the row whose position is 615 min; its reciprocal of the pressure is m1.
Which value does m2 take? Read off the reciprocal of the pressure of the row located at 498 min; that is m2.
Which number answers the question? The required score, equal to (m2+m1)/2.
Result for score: 0.0151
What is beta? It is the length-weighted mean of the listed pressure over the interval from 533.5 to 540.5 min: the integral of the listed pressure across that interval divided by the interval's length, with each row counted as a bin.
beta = 58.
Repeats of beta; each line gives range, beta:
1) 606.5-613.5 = 72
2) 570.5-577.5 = 60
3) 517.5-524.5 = 65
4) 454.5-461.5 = 63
